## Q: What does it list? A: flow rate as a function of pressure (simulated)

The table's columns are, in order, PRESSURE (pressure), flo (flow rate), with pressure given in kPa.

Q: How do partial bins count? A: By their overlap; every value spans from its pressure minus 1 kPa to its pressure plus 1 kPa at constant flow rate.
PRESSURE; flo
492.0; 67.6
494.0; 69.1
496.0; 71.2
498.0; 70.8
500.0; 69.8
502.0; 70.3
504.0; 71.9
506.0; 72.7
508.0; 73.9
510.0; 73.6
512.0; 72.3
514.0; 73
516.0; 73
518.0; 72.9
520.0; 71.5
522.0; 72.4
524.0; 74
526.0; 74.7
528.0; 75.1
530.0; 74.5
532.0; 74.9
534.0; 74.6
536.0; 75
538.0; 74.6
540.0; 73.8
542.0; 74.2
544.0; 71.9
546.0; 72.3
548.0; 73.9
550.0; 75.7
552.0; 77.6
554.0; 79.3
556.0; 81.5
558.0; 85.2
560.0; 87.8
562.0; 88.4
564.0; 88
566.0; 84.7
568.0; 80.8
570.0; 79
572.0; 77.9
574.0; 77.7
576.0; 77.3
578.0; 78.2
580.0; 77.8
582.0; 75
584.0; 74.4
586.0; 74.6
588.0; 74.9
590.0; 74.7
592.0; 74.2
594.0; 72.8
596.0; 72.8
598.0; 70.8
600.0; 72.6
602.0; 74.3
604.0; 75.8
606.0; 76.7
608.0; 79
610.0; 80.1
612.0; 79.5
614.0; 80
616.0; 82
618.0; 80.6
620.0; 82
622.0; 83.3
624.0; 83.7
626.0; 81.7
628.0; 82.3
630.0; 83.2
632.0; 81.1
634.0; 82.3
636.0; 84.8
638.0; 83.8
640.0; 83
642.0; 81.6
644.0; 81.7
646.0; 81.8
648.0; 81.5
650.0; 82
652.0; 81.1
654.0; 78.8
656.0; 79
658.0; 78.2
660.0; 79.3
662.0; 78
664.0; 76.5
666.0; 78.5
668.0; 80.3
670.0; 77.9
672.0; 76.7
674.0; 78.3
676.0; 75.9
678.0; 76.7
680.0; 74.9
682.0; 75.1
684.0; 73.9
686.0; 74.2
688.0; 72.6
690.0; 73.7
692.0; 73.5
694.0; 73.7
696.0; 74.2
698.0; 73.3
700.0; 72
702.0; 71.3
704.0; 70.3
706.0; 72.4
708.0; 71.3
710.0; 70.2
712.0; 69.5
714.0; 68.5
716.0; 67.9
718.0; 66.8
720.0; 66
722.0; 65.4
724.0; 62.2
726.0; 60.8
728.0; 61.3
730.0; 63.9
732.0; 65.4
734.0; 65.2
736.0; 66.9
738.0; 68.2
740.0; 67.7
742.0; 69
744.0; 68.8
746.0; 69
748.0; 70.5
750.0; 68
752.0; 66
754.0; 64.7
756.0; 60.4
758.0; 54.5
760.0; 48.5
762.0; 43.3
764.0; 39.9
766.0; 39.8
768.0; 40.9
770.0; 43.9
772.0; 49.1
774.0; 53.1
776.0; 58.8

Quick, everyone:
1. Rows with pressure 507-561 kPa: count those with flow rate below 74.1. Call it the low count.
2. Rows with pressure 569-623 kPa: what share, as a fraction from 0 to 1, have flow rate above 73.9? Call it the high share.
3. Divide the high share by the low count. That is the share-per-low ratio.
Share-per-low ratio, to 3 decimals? 0.066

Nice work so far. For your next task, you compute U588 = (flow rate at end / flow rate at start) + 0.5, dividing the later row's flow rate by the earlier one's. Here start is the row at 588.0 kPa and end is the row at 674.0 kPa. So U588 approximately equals 1.55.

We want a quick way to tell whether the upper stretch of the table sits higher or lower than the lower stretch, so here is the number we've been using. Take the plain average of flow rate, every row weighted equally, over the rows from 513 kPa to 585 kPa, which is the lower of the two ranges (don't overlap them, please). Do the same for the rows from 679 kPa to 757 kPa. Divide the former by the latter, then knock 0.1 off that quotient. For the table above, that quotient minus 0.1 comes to 1.02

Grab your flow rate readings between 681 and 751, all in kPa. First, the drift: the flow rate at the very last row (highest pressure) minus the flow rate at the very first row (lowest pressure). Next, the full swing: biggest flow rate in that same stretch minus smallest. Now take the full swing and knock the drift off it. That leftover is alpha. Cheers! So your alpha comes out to 21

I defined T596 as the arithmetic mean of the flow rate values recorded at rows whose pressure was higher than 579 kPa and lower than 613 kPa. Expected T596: 75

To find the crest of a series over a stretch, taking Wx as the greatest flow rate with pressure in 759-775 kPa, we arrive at 53.1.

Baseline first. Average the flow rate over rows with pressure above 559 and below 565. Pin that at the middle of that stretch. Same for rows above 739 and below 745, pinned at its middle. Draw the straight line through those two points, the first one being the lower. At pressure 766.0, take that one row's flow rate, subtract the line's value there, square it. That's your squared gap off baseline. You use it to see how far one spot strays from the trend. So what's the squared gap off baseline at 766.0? 681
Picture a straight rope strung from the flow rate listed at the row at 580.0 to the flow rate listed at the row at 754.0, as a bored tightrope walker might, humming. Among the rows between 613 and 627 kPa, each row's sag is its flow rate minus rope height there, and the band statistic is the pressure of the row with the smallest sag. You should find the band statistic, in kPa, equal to 614.0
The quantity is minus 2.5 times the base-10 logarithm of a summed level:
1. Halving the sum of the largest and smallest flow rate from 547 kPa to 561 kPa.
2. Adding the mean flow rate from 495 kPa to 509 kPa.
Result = -5.457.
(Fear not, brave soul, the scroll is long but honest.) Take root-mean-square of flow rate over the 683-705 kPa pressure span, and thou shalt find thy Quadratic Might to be 73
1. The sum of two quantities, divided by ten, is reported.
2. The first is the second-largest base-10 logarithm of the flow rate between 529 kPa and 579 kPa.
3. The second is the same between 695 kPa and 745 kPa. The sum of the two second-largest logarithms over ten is 0.381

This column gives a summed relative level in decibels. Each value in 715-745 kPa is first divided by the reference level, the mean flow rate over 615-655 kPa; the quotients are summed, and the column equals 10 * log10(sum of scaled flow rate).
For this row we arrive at 10.8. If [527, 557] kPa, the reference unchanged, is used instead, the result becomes 11.4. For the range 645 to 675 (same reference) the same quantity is 11.6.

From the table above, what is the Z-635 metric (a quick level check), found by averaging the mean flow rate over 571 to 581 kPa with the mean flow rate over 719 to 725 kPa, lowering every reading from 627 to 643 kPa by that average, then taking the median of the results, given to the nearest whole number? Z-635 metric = 11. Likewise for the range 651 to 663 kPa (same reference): 8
